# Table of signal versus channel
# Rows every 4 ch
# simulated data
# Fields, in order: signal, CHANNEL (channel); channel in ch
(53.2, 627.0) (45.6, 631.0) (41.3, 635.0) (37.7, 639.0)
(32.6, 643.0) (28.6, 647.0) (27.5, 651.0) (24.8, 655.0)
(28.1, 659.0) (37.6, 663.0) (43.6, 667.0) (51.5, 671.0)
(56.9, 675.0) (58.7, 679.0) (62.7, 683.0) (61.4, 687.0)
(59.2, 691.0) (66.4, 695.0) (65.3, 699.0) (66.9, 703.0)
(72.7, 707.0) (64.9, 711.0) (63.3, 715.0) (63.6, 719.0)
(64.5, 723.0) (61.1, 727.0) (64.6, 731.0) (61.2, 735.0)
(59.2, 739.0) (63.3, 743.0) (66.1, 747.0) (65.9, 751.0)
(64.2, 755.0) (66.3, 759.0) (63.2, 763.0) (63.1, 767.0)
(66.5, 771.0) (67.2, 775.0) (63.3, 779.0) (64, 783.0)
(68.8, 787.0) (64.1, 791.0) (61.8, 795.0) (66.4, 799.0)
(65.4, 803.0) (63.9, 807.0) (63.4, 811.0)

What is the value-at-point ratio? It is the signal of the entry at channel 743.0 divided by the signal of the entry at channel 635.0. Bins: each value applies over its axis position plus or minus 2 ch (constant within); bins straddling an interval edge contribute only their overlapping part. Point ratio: 1.5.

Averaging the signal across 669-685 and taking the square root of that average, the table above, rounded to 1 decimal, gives 7.6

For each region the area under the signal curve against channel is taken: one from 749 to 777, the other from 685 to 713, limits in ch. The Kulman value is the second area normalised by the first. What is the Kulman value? 1.0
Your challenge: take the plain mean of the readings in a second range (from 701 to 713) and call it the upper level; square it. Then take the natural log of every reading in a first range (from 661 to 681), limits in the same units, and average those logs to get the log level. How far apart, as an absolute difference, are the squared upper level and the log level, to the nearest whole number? 4643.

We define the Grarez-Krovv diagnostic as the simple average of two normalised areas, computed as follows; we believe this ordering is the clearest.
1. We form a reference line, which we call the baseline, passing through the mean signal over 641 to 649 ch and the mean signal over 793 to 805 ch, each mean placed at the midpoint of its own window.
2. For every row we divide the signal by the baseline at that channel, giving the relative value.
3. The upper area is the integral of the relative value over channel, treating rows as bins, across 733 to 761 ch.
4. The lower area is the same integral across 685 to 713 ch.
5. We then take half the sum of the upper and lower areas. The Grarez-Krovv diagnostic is 38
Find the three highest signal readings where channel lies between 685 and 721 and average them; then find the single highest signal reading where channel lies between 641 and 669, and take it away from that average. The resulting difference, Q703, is 25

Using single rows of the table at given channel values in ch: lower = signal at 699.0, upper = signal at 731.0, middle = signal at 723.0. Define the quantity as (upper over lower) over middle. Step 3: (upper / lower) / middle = 0.015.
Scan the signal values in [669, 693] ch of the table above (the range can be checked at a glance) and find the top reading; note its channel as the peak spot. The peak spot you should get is 683.0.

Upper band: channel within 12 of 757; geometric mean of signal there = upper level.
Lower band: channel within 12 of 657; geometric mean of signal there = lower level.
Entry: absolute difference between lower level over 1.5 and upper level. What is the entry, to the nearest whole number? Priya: 44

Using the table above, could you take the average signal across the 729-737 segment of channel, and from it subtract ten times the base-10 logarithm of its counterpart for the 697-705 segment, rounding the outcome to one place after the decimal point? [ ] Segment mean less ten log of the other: 44.7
